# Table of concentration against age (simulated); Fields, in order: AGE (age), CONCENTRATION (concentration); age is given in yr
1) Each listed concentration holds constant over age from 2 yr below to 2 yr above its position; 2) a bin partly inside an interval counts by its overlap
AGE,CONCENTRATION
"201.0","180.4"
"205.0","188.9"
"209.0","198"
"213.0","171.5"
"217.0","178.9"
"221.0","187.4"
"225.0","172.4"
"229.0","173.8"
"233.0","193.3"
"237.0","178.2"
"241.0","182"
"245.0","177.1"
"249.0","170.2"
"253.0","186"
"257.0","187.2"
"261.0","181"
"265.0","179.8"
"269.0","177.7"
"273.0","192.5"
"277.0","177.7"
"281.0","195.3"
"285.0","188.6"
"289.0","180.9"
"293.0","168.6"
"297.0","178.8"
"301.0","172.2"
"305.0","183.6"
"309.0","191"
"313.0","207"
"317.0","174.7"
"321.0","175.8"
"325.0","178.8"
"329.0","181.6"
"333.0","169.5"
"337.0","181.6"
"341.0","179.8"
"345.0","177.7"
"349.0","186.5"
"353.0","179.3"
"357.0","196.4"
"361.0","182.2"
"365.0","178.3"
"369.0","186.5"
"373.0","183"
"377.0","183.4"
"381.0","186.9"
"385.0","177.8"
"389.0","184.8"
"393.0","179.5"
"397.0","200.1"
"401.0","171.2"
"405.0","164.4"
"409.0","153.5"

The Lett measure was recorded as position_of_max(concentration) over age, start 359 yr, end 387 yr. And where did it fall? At 381.0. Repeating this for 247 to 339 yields 313.0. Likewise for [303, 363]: 313.0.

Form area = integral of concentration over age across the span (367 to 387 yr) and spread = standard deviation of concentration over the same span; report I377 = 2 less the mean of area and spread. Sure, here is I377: -1835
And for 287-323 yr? -3269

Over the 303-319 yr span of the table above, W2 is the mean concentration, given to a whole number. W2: 189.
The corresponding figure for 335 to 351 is 181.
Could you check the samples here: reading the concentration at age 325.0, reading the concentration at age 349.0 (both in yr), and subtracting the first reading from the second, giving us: 8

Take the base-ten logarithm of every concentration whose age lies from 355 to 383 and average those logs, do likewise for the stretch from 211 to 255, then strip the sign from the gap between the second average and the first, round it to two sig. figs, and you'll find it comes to 0.015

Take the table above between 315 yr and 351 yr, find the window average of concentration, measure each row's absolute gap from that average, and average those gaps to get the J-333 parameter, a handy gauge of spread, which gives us 3.6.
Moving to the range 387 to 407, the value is 10.0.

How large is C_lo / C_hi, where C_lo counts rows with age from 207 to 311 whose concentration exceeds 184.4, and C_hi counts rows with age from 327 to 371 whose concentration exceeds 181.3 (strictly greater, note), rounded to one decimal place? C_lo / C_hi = 1.5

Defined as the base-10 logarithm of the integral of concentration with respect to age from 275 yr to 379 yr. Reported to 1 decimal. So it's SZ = 4.3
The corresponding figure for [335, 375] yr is 3.9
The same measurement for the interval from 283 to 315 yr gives 3.8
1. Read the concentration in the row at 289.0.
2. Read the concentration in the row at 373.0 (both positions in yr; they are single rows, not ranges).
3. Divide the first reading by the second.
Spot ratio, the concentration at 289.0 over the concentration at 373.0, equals 0.99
